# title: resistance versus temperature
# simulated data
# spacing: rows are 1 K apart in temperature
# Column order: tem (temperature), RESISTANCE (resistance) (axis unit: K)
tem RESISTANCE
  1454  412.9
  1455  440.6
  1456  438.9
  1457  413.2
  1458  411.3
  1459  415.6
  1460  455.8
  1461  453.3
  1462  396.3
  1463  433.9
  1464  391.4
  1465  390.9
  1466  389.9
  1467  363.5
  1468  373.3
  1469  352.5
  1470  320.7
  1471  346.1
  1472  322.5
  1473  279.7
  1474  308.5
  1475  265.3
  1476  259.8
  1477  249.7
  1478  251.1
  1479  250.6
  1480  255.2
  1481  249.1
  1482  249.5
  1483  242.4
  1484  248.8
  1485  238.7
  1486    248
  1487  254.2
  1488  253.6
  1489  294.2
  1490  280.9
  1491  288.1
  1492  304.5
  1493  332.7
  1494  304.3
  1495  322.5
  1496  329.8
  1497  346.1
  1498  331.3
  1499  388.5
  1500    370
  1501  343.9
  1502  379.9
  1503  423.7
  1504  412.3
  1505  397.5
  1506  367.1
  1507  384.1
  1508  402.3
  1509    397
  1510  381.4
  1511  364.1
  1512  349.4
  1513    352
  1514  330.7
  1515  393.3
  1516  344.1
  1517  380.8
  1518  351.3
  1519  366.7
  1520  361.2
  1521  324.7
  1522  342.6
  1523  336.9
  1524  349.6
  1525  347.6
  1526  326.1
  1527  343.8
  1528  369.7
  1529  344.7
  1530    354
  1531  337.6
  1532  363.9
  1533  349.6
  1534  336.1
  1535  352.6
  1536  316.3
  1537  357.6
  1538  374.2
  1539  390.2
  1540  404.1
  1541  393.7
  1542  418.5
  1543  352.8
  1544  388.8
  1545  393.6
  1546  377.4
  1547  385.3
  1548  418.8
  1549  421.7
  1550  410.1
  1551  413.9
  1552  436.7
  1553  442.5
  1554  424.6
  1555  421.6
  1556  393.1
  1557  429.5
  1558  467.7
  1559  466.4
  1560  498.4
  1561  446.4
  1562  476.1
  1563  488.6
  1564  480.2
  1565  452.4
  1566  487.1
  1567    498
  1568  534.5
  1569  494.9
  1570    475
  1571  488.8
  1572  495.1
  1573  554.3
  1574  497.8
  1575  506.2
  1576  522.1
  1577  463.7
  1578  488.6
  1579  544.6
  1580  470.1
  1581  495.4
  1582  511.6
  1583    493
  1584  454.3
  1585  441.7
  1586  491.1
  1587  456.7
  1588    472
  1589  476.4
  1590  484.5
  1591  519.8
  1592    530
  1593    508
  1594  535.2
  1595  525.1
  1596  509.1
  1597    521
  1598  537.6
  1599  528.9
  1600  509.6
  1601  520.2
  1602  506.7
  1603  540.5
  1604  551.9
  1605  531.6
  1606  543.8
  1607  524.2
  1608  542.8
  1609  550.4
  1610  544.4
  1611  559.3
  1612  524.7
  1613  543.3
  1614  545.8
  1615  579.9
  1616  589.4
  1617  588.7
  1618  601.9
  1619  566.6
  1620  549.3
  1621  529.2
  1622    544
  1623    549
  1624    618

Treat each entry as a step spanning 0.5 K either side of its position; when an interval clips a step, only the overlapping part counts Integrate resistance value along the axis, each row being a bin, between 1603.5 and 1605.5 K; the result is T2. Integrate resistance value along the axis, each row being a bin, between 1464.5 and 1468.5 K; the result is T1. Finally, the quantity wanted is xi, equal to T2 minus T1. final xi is -434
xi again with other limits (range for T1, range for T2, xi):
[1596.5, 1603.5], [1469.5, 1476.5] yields -1562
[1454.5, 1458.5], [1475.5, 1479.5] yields -693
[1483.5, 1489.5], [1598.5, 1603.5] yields 1068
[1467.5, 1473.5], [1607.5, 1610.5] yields -357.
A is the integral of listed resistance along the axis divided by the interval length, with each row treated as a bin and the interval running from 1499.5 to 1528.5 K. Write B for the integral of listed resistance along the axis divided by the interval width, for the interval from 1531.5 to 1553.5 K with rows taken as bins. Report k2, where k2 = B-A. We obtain 21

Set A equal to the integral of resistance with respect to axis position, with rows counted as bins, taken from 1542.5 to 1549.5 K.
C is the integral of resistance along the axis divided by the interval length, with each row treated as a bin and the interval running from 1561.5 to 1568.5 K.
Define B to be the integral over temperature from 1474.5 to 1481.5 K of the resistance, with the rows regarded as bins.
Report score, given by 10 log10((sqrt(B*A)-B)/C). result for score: -0.6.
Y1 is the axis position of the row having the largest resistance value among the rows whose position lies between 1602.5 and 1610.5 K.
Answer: 1604 K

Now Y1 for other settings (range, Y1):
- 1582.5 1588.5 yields 1583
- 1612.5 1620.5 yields 1618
